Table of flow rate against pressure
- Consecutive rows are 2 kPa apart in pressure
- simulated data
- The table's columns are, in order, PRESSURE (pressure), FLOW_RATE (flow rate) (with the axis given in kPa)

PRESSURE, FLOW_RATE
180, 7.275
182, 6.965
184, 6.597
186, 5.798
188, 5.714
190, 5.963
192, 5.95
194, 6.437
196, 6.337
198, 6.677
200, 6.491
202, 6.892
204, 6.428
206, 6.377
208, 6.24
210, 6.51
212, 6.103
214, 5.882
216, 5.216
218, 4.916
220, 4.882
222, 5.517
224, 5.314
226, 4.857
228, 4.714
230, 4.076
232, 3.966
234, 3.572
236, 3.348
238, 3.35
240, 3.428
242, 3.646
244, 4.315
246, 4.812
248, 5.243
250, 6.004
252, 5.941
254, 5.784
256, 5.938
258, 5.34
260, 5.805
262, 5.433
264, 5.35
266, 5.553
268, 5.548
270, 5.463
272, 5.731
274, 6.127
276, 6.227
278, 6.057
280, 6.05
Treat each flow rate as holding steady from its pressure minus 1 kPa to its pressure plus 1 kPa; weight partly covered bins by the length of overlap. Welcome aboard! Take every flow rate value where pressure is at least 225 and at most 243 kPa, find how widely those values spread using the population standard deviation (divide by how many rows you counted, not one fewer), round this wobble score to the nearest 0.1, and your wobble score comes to 0.5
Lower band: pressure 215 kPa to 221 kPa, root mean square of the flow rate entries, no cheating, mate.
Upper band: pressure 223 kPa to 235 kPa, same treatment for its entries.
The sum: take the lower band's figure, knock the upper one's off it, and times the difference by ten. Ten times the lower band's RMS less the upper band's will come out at 6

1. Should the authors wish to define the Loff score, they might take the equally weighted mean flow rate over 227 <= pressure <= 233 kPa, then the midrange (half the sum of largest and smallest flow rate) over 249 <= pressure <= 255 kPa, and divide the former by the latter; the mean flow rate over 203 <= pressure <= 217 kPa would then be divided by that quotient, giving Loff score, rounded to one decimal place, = 8.5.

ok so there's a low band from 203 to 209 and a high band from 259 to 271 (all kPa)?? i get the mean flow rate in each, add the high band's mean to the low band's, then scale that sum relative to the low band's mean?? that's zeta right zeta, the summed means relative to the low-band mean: 1.87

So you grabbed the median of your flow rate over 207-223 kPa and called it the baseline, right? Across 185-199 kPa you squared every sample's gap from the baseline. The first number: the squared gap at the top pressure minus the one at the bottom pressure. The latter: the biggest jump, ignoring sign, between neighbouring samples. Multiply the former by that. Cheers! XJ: 0.52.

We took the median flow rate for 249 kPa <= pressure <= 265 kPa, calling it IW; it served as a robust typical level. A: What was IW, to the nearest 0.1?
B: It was 5.8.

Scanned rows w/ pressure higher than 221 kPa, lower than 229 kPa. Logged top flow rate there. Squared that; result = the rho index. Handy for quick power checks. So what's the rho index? 30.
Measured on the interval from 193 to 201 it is 45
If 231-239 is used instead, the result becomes 16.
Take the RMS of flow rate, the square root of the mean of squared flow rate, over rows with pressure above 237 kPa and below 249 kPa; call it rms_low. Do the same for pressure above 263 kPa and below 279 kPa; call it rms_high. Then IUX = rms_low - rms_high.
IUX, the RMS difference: -1.6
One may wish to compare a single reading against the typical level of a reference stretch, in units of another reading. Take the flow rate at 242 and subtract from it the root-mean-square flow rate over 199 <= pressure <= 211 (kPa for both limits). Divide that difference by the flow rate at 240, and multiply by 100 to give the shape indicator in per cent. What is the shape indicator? -83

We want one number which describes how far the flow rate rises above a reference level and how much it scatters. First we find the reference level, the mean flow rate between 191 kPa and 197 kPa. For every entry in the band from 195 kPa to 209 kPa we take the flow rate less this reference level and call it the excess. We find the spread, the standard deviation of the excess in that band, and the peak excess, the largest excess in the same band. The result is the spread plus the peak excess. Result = 0.9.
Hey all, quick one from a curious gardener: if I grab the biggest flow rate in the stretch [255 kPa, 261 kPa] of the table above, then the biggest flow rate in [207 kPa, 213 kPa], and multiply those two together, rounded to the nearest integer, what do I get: 39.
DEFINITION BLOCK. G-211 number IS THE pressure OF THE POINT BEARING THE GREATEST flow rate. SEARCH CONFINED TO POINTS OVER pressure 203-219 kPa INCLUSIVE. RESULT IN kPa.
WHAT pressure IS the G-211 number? 210 kPa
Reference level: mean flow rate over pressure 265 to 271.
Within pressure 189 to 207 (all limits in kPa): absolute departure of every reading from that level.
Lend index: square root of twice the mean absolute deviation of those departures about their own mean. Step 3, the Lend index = 0.65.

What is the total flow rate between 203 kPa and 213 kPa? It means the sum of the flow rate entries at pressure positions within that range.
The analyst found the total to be 31.7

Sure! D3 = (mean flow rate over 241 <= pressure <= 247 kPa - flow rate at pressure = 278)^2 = 3.2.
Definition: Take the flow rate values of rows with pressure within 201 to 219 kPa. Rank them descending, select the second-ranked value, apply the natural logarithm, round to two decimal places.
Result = 1.87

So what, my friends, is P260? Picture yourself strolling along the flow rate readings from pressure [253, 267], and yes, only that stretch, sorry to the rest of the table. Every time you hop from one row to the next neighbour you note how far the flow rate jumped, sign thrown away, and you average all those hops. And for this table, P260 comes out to 0.31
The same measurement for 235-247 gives 0.29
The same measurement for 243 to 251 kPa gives 0.56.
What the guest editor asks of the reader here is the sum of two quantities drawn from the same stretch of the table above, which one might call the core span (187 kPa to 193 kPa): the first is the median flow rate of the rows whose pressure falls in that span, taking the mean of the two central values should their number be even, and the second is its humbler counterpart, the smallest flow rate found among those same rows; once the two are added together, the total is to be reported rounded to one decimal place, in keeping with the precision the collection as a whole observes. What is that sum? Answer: 11.7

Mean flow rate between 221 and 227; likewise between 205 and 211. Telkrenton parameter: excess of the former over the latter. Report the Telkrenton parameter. -1.1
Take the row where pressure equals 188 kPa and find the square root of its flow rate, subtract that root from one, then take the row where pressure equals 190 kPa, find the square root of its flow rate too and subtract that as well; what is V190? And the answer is -3.8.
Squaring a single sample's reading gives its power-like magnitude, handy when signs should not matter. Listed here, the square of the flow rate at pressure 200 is 42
